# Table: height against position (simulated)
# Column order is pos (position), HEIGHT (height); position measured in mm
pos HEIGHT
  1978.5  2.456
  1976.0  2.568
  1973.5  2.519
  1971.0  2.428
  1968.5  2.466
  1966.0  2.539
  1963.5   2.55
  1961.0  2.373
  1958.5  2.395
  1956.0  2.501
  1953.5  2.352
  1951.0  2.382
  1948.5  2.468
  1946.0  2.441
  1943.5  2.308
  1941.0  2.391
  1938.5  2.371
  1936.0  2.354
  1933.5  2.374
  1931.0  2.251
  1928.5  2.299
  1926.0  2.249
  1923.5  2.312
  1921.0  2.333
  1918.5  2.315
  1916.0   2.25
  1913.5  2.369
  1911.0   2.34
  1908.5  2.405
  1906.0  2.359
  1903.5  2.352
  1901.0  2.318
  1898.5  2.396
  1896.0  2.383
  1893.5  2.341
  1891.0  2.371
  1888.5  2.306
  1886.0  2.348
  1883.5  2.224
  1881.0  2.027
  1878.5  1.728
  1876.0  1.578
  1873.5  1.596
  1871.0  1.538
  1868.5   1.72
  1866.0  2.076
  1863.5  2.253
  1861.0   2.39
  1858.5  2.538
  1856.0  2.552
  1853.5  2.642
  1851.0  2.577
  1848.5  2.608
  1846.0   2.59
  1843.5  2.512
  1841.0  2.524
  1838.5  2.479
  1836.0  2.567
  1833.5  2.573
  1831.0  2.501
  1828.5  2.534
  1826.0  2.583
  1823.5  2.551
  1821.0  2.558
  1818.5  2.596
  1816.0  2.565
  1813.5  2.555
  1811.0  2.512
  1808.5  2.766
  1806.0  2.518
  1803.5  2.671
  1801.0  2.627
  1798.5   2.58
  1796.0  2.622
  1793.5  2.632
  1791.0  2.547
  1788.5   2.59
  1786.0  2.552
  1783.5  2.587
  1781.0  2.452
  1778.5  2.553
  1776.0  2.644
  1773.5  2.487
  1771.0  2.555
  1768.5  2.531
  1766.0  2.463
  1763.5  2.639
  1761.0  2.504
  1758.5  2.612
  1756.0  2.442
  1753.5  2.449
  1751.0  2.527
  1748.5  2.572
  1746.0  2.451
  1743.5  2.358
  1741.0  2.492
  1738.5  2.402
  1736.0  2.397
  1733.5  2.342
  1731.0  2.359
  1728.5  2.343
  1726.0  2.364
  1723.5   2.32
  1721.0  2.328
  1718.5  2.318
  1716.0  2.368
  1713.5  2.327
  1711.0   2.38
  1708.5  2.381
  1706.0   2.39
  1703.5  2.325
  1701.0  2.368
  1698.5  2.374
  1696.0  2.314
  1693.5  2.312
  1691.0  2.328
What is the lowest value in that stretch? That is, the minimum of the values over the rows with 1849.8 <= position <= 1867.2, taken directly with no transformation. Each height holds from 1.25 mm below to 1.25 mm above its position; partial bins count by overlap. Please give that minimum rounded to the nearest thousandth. 2.076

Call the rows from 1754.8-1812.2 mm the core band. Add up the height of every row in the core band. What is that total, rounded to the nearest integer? 59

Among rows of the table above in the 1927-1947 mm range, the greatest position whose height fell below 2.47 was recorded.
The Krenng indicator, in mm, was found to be 1946.0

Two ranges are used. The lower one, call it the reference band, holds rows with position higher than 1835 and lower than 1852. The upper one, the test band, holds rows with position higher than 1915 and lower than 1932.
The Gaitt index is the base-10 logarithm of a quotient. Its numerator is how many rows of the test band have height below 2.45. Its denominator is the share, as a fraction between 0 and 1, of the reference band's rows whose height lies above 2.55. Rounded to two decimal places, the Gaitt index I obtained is 1.09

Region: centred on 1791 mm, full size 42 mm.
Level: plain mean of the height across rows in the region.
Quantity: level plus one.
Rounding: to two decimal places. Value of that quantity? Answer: 3.58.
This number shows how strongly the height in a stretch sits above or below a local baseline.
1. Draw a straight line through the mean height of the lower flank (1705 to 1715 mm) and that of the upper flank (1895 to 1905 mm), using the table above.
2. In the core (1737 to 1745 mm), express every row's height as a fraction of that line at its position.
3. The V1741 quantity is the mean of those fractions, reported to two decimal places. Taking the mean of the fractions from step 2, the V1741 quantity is 1.02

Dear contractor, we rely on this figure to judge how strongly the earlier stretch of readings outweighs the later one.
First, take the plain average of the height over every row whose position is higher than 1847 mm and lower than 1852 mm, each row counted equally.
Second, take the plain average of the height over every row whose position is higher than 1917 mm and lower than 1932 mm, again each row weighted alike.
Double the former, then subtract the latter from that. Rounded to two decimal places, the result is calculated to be 2.89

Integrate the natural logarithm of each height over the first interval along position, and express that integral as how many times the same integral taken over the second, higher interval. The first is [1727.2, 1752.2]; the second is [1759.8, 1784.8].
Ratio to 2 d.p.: 0.95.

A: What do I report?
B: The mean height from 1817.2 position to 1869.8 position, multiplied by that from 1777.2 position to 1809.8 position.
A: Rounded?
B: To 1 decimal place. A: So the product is 6.4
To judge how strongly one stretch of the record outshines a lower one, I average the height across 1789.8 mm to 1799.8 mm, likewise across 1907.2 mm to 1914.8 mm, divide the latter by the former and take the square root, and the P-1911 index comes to 0.96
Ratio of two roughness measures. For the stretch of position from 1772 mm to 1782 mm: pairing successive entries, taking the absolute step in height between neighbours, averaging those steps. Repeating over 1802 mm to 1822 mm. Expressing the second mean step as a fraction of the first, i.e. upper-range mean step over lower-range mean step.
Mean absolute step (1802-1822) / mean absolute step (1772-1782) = 1.0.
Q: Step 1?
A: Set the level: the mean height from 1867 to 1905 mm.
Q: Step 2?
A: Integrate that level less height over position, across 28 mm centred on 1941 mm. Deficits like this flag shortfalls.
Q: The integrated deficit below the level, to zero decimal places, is -8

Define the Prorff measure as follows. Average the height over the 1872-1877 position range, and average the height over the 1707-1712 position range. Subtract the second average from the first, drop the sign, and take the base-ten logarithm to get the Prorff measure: -0.1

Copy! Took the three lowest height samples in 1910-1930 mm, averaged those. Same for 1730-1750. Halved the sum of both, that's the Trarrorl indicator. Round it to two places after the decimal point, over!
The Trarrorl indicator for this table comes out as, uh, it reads 2.31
